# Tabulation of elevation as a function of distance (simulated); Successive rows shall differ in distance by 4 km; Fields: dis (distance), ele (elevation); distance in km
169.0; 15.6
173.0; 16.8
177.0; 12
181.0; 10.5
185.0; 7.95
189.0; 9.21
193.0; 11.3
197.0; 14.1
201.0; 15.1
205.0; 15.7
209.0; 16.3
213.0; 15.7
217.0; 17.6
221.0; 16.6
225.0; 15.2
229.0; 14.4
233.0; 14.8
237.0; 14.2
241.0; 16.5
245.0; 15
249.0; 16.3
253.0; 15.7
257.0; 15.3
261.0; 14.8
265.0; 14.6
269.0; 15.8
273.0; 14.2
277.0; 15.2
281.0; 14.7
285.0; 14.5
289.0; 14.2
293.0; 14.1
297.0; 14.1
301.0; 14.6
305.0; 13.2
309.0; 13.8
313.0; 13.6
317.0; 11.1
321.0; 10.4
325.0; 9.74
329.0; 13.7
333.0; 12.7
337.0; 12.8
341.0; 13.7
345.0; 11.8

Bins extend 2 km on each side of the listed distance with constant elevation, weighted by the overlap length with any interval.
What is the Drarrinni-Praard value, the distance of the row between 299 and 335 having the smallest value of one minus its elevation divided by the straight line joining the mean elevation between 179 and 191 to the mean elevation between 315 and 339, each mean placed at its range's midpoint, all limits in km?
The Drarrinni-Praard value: 301.0 km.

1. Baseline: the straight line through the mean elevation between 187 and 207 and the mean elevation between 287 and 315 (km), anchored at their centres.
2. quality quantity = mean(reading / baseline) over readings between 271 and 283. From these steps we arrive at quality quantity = 1.07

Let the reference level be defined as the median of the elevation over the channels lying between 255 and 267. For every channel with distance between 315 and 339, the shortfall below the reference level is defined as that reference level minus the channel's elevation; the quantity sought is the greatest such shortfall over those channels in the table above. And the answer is 5.1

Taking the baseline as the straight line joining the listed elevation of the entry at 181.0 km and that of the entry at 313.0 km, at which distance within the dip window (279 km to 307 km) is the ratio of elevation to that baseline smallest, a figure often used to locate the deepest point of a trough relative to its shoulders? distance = 305.0 km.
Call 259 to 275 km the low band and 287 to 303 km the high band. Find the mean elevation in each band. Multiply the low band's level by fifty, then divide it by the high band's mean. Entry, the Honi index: 52.1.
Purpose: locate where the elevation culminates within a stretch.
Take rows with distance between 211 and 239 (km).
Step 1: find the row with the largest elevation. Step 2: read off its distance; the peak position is 217.0 km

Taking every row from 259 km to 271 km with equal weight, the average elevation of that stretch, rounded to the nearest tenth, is 15.1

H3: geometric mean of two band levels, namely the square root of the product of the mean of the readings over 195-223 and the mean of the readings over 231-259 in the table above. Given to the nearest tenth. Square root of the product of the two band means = 15.6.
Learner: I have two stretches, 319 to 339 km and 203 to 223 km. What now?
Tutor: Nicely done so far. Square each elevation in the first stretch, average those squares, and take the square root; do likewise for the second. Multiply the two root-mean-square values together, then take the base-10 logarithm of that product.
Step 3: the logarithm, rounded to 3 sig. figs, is 2.29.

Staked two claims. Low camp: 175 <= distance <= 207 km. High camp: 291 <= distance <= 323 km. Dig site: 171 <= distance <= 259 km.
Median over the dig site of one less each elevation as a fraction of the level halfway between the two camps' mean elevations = -0.21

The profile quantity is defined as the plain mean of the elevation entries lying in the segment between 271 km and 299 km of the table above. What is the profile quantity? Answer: 14.4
